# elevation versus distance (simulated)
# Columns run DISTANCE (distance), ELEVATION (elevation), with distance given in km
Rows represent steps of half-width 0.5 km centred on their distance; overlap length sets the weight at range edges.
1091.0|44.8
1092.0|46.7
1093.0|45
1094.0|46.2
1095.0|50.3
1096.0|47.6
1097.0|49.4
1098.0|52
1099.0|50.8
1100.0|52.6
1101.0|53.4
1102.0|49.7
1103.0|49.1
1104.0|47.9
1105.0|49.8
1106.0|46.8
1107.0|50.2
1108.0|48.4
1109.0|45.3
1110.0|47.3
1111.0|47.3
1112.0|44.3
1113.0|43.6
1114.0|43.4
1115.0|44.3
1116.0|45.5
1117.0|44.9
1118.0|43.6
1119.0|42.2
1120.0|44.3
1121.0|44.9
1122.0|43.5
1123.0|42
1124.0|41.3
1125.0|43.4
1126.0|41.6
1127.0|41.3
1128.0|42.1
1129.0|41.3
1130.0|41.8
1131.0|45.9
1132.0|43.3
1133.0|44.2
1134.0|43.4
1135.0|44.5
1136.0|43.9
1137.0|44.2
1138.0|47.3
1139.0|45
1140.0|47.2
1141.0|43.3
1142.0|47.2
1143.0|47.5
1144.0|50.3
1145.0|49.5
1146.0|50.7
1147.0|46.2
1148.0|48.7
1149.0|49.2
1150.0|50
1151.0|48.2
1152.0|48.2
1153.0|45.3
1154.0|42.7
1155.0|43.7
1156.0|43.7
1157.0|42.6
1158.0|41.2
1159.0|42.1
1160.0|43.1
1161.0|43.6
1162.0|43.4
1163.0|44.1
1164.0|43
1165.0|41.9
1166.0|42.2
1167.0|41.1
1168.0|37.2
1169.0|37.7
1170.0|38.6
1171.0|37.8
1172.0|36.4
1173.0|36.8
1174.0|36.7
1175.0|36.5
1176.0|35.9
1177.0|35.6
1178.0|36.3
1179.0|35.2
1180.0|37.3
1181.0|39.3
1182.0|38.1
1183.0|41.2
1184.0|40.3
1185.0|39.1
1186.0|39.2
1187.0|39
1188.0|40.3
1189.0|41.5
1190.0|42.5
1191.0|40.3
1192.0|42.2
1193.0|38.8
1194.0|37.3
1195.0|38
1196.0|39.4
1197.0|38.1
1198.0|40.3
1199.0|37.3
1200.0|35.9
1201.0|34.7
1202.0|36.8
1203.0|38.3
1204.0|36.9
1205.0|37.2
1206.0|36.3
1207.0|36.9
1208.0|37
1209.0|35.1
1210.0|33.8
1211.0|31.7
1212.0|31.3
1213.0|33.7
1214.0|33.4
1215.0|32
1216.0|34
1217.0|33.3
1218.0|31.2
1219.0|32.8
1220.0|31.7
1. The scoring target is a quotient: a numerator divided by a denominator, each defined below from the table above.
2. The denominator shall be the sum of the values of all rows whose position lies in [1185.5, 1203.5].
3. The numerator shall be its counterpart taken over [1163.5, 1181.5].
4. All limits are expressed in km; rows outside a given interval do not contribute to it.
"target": 0.98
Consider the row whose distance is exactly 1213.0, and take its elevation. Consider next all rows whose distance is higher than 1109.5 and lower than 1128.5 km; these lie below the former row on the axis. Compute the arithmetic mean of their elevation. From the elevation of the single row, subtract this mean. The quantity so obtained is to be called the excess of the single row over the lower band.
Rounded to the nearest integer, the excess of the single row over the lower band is -10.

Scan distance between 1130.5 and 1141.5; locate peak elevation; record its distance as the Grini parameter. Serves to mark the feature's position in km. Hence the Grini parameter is 1138.0 km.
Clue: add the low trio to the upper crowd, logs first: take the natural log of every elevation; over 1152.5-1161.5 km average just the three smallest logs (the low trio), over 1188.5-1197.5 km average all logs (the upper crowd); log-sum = 7.42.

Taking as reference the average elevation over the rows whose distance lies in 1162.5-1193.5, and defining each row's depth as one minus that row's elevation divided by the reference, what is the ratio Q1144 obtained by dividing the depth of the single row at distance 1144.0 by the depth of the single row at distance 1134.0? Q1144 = 2.6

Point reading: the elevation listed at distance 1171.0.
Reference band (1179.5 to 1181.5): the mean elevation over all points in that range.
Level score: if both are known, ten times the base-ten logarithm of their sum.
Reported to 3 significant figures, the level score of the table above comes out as 18.8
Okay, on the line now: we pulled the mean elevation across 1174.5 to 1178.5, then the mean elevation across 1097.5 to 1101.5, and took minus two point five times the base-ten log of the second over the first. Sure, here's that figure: -0.40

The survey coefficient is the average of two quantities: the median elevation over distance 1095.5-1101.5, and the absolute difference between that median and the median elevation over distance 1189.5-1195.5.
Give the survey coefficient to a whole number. 32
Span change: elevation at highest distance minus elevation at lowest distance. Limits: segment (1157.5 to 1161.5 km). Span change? 2.4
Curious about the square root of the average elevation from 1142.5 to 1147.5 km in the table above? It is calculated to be 7.0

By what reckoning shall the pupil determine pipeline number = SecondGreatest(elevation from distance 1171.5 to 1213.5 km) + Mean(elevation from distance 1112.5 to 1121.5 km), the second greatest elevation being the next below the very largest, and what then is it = 86.3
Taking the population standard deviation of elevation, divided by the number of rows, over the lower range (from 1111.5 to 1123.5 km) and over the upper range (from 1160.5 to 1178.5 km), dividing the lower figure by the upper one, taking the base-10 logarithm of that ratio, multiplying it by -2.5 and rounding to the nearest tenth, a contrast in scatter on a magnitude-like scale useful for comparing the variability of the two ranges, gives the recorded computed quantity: 1.2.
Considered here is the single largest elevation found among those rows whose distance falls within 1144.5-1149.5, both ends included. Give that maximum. 50.7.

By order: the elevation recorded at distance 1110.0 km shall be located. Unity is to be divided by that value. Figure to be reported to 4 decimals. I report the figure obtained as 0.0211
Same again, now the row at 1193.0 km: 0.0258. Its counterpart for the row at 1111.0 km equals 0.0211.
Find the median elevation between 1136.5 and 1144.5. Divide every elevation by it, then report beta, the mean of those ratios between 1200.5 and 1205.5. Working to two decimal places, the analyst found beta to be 0.78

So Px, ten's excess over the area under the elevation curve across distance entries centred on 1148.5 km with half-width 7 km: -657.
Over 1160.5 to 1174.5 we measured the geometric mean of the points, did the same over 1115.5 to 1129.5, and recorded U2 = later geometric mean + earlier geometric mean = 82.9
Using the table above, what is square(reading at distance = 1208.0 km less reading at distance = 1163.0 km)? 50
